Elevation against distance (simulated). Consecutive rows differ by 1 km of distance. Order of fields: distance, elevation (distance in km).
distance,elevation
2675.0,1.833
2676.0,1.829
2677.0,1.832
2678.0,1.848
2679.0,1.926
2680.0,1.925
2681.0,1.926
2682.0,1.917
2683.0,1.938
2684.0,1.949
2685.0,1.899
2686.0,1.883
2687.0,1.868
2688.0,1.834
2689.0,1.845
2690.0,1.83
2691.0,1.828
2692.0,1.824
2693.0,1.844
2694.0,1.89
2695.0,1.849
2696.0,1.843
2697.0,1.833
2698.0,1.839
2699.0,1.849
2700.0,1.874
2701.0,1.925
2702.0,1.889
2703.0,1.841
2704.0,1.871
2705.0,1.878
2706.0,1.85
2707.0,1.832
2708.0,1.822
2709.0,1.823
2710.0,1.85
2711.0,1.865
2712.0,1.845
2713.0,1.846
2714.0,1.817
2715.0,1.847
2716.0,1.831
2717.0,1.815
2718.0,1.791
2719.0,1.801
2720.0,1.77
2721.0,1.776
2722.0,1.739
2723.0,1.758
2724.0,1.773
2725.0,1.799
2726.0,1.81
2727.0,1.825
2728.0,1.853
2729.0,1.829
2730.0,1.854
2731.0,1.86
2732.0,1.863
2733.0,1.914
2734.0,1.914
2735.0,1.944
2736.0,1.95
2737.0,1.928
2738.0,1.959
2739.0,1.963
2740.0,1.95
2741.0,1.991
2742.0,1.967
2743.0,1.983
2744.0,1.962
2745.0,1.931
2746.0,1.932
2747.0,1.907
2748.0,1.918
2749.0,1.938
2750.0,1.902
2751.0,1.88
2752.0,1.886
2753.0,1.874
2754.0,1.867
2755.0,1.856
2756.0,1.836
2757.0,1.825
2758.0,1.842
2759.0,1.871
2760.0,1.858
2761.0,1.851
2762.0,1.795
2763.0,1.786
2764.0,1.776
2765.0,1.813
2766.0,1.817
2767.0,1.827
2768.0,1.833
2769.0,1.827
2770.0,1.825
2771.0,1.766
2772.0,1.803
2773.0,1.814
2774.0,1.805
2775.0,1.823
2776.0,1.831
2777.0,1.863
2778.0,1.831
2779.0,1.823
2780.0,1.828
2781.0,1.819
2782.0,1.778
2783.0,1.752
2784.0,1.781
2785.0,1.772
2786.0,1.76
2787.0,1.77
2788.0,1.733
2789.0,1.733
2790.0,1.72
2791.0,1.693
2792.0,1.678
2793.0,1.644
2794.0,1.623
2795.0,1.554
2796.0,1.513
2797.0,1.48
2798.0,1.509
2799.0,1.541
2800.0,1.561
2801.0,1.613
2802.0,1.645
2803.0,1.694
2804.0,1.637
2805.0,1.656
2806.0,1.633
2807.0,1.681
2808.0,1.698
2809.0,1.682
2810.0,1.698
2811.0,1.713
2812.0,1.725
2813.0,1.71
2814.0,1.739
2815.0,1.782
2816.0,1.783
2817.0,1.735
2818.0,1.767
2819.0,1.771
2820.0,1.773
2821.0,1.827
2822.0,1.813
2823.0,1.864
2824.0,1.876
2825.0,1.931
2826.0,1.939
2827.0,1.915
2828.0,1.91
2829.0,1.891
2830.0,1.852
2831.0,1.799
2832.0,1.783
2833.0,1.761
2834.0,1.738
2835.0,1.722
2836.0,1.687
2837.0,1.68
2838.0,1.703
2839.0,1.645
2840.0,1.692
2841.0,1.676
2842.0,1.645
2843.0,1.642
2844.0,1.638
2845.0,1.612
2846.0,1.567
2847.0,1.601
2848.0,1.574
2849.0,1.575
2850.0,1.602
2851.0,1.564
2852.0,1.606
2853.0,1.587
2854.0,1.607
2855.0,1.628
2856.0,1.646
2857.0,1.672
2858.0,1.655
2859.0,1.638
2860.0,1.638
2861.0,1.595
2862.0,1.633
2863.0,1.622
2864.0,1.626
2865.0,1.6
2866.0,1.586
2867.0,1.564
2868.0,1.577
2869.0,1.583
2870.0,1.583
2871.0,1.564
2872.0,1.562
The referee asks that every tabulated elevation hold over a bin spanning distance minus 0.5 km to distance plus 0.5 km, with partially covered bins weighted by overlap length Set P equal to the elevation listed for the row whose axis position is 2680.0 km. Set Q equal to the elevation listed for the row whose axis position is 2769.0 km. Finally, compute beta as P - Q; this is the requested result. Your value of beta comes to 0.10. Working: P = 1.925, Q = 1.827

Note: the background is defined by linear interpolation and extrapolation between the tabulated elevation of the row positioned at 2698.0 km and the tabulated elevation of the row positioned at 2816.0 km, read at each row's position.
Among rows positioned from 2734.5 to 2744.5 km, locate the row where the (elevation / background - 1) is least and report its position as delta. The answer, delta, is 2737.0 km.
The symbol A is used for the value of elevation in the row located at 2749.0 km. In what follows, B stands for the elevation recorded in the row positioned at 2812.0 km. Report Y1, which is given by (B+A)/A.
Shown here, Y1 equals 1.89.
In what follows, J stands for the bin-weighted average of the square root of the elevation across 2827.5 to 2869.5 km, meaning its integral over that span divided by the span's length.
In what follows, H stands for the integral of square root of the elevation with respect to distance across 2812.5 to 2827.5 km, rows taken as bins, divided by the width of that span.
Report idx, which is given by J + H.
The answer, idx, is 2.63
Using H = 1.35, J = 1.29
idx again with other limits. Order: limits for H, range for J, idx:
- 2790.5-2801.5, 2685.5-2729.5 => 2.61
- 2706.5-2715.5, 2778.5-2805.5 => 2.65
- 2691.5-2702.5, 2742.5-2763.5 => 2.74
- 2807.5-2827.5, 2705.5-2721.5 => 2.69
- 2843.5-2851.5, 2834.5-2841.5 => 2.56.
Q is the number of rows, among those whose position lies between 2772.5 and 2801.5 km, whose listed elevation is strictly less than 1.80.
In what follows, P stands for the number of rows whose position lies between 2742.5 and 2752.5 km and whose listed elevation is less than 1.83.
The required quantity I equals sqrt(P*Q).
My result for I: 0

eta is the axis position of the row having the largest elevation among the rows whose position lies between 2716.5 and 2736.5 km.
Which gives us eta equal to 2736.0 km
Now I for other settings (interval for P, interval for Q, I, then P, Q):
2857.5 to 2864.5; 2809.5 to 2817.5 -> 7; 7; 8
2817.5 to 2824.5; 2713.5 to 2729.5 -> 6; 5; 7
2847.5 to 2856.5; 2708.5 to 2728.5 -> 8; 9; 7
